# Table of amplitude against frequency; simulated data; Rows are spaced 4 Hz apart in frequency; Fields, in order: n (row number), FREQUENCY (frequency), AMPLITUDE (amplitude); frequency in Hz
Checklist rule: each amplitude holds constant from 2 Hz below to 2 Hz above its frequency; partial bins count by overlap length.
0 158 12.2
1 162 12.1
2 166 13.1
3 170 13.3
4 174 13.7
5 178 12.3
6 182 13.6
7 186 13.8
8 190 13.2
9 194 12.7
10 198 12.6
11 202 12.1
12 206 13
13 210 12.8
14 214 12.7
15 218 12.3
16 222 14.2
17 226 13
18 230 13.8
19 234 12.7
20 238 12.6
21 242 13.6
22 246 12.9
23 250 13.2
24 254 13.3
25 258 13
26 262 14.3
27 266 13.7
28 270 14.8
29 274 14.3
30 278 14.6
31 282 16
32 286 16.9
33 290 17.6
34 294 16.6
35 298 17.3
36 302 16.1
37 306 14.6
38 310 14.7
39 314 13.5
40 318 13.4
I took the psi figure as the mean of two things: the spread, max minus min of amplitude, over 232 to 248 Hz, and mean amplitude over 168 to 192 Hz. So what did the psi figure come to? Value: 7.16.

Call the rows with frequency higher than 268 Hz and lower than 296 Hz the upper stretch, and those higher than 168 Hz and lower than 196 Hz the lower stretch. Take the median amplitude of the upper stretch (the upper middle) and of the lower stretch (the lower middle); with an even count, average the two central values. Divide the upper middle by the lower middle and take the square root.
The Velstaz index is 1.10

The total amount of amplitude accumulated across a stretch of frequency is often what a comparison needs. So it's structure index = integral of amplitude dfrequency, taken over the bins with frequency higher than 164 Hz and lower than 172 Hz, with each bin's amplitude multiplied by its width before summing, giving 105.6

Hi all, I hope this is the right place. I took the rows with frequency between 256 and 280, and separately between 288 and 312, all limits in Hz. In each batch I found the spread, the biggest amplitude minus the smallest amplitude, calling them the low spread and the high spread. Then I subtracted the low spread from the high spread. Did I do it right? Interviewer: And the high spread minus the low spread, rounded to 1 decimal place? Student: 1.2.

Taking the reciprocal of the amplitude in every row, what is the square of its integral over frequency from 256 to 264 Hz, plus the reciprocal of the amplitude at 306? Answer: 0.41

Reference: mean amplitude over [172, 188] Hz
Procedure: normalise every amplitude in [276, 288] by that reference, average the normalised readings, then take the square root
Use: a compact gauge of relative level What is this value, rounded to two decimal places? 1.09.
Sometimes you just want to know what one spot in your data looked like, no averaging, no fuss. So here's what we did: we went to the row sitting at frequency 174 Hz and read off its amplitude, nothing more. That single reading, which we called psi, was 13.7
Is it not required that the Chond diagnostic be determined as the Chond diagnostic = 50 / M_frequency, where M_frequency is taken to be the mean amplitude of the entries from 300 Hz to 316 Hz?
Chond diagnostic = 3.40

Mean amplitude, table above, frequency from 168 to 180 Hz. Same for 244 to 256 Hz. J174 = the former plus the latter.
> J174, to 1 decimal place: 26.2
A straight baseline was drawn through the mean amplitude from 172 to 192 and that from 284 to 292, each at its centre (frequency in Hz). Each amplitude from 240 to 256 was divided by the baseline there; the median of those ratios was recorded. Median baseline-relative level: 0.83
